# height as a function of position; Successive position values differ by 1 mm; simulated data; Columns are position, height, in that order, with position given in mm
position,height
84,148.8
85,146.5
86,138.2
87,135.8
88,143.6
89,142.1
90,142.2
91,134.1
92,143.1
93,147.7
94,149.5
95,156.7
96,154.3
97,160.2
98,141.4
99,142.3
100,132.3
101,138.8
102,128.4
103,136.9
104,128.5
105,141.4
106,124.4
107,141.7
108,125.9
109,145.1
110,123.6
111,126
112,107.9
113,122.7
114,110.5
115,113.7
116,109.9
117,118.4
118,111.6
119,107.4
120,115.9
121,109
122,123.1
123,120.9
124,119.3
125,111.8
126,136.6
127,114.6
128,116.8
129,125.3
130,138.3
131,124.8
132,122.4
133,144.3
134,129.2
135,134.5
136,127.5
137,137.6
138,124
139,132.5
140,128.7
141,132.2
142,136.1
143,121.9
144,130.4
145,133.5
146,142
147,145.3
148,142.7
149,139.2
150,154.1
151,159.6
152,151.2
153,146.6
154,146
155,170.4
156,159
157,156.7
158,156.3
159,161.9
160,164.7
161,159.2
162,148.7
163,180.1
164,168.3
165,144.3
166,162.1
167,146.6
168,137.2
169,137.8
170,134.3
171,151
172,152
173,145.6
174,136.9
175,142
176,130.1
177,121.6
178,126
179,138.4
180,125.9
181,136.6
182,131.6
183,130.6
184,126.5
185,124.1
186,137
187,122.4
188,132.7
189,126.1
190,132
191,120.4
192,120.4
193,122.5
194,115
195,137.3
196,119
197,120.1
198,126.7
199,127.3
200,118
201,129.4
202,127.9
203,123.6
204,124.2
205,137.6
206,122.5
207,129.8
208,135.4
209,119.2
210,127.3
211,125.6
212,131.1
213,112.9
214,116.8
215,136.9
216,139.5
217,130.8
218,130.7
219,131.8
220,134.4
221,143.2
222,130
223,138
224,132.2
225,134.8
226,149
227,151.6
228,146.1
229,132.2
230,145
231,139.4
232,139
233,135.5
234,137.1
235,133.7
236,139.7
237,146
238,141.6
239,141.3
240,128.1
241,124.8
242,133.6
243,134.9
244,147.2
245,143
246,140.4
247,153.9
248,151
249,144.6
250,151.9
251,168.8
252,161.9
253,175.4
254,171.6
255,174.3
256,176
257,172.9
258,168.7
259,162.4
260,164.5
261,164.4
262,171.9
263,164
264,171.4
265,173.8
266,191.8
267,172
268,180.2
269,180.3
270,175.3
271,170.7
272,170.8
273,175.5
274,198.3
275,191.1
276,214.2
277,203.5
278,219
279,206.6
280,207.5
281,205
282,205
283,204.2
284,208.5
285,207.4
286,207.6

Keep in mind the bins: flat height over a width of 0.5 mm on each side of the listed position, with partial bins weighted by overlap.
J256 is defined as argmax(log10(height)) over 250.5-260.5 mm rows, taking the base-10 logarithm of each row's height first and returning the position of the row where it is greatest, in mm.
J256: 256 mm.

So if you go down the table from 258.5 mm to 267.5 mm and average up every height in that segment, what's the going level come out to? 171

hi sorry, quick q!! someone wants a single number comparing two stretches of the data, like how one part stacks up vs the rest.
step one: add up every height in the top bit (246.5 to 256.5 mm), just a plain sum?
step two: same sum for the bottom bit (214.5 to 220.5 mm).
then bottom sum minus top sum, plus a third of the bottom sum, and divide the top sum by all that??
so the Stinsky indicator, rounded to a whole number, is -3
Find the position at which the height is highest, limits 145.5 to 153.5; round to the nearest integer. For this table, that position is 151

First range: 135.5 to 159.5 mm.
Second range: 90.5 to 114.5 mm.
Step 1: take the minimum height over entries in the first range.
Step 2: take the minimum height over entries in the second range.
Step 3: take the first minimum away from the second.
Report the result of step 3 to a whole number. -14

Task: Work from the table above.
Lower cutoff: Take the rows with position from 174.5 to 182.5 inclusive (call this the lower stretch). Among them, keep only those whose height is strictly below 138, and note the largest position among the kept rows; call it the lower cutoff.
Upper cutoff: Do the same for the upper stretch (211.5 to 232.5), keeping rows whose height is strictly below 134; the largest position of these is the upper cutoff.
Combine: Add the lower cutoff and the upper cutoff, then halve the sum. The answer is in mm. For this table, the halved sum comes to 205.5 mm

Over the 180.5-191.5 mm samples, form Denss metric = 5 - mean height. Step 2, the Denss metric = -124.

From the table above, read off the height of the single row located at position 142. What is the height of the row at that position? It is 136.1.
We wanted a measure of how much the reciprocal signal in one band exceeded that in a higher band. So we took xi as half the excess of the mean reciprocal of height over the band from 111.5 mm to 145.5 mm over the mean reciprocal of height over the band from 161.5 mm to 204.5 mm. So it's 0.0003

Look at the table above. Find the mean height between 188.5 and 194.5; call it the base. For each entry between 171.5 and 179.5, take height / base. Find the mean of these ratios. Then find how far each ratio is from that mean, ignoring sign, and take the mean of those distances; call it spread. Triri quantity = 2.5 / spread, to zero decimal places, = 38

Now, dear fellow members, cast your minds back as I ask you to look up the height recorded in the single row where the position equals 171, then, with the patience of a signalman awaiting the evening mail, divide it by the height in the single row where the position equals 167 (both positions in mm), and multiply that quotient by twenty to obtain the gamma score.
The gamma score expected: 20.6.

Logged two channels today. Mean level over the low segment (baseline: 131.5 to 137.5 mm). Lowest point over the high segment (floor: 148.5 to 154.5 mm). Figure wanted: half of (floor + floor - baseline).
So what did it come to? 73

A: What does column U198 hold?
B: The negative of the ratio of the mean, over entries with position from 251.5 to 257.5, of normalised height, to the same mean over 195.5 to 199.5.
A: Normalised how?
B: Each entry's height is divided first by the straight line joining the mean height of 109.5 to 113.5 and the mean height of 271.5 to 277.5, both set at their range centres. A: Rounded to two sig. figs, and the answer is -1.2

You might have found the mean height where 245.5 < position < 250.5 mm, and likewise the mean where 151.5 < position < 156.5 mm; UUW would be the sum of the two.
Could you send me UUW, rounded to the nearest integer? 303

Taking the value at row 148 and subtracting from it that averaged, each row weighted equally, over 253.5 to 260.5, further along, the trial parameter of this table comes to -27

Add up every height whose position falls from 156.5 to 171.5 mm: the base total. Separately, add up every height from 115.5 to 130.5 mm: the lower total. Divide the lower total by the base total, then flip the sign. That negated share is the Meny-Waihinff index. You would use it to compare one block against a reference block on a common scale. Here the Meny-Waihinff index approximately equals -0.77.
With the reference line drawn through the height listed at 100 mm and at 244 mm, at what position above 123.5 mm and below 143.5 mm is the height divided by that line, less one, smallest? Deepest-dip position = 125 mm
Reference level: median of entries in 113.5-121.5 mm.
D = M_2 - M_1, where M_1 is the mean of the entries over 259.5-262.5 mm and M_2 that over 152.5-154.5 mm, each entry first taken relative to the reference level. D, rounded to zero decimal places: -21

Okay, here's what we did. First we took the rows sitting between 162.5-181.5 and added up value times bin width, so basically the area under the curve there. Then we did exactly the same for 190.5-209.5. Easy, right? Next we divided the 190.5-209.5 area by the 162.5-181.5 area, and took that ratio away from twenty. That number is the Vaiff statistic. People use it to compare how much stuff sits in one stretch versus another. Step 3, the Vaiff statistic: 19.1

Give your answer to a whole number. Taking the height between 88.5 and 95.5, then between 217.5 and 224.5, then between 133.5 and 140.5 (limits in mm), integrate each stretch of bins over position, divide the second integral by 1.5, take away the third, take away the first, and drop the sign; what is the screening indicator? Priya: 1303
